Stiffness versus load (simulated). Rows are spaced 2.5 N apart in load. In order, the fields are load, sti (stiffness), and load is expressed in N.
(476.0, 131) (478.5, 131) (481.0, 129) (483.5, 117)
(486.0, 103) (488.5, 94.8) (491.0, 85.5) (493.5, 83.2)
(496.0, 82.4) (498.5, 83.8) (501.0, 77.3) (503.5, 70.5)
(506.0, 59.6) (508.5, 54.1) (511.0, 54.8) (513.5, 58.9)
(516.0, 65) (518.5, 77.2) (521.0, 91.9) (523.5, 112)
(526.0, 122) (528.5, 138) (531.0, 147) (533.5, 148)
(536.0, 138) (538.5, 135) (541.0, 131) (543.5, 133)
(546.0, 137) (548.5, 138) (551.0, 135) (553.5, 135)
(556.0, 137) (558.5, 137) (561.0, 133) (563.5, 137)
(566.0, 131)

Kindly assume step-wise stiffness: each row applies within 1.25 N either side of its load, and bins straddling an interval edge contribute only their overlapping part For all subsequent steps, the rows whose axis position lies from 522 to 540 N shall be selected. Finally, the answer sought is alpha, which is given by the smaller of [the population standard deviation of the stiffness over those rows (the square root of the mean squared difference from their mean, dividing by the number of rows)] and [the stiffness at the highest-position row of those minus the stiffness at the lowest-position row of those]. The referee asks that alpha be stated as 12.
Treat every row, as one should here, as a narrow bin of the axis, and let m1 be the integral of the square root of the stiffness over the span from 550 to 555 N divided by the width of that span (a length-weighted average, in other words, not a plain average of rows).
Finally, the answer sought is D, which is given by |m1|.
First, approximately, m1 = 12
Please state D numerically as 12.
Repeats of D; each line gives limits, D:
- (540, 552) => 12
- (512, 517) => 8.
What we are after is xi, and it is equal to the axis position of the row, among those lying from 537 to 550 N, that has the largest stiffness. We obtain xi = 548.5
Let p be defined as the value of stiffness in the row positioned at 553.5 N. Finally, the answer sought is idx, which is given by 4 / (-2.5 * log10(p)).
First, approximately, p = 135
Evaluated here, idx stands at -0.751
